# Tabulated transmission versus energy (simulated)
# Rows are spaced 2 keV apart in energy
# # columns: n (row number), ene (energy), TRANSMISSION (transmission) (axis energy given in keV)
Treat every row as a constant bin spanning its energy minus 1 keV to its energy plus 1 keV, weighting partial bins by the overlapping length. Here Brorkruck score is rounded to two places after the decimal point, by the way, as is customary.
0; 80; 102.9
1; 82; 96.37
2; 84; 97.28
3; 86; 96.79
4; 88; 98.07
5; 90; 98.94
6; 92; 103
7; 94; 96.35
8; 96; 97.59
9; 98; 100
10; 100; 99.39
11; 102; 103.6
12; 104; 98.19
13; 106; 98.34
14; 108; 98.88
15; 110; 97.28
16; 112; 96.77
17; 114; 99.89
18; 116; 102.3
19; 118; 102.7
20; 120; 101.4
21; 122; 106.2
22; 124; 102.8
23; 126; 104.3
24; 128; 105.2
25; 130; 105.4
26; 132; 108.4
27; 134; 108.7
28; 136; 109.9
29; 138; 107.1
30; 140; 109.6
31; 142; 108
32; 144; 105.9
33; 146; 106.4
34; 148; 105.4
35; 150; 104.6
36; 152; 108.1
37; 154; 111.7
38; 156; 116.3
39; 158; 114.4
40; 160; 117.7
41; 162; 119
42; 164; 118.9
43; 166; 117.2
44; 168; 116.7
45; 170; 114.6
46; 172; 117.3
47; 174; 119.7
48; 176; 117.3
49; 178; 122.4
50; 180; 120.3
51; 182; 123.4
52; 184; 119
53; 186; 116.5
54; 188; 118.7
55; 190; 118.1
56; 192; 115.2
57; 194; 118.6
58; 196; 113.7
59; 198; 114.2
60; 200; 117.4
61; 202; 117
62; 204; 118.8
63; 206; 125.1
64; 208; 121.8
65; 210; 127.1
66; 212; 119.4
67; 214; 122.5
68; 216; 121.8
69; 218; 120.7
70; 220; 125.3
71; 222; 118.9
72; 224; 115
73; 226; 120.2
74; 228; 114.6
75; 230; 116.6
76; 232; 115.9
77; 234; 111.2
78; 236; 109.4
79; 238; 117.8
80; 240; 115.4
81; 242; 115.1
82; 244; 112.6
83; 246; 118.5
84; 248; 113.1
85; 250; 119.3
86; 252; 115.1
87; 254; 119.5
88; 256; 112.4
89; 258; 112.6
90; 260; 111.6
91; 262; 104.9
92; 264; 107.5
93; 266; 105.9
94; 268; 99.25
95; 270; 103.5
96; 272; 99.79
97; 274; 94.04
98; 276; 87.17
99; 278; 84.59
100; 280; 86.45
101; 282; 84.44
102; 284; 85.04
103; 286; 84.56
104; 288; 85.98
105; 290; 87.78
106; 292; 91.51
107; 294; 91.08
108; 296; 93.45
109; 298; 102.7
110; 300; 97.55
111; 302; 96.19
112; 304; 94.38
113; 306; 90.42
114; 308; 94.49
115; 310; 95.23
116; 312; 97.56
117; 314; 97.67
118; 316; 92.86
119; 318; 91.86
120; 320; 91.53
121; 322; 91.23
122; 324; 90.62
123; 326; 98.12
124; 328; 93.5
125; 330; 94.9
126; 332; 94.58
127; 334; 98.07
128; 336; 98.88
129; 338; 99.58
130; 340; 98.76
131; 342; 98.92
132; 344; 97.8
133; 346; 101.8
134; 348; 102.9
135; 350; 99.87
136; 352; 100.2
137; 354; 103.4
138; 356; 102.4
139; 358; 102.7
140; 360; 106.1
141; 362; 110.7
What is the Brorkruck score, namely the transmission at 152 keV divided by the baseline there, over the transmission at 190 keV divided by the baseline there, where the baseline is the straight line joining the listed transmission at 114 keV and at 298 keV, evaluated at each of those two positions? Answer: 0.92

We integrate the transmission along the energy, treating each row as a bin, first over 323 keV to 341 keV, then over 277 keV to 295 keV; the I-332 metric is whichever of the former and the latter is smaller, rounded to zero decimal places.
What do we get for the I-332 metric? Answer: 1563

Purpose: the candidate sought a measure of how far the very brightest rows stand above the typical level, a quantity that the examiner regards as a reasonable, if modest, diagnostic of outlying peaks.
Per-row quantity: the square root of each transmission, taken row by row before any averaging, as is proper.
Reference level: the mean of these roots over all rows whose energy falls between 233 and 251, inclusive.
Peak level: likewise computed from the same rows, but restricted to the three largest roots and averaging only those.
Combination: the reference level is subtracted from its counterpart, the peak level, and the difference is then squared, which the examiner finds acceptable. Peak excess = 0.032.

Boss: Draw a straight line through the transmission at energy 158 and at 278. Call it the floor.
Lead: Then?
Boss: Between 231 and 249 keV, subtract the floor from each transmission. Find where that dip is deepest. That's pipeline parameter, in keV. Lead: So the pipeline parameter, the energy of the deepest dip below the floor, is 236 keV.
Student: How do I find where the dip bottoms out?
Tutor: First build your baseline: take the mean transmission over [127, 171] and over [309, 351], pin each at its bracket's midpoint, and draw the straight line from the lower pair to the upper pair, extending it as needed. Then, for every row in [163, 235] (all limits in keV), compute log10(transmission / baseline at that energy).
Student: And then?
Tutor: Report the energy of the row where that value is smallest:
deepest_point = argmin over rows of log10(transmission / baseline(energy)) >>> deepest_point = 170 keV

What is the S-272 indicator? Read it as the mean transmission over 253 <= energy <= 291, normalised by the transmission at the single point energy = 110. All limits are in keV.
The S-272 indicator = 1.00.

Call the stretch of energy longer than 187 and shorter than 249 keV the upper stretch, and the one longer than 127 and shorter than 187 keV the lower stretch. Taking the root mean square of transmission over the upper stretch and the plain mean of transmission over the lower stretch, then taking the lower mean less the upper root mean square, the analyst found -5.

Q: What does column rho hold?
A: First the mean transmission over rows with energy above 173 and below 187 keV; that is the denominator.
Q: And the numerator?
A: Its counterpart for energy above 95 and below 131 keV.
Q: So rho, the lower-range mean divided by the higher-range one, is 0.84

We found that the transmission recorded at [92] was 103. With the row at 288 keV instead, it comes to 85.98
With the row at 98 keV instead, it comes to 100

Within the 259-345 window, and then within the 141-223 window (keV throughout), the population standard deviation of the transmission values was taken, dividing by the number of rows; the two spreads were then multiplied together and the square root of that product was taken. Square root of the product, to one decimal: 5.9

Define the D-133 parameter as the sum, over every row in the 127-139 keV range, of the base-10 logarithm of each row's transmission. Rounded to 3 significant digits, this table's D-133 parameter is 12.2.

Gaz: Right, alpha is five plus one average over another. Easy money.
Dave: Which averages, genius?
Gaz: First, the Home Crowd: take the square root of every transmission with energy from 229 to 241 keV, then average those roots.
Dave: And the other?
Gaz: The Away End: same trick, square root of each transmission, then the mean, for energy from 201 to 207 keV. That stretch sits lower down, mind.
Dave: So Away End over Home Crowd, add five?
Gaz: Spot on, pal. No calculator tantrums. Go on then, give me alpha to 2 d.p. 6.03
